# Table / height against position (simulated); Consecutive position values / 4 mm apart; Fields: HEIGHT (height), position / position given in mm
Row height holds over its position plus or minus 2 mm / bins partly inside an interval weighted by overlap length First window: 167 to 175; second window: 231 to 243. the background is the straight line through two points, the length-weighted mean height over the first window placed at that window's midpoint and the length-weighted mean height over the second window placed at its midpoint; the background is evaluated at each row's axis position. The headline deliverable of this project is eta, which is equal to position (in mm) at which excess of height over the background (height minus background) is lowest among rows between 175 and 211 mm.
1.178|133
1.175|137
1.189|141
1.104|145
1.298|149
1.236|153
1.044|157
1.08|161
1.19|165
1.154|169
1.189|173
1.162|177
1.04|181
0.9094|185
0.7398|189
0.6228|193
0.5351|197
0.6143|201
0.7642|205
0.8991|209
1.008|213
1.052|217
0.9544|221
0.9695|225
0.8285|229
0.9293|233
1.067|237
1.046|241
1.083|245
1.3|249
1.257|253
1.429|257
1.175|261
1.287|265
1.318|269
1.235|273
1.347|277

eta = 197 mm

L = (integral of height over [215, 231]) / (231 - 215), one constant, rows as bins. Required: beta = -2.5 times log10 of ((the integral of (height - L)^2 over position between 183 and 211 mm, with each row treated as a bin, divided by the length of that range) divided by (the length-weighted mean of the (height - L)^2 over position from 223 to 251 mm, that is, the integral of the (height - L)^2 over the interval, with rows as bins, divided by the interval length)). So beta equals -1.1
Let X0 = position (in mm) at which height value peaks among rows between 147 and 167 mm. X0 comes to 149 mm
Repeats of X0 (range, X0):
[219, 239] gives 237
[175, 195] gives 177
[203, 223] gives 217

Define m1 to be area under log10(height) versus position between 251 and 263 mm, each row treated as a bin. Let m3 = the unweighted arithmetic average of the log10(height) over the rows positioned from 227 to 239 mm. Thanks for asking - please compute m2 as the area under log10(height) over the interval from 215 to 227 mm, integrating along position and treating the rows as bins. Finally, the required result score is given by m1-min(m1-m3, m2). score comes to 1.34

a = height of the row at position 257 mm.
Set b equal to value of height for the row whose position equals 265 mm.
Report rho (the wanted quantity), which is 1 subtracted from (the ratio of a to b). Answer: 0.11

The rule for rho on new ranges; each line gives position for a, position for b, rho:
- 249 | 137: 0.11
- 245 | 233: 0.17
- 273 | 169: 0.07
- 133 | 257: -0.18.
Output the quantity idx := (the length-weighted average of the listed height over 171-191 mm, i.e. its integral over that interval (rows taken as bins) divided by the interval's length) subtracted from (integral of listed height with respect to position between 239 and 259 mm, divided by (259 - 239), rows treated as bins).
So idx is 0.2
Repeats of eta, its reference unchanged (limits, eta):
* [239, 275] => 241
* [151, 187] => 185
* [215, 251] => 229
